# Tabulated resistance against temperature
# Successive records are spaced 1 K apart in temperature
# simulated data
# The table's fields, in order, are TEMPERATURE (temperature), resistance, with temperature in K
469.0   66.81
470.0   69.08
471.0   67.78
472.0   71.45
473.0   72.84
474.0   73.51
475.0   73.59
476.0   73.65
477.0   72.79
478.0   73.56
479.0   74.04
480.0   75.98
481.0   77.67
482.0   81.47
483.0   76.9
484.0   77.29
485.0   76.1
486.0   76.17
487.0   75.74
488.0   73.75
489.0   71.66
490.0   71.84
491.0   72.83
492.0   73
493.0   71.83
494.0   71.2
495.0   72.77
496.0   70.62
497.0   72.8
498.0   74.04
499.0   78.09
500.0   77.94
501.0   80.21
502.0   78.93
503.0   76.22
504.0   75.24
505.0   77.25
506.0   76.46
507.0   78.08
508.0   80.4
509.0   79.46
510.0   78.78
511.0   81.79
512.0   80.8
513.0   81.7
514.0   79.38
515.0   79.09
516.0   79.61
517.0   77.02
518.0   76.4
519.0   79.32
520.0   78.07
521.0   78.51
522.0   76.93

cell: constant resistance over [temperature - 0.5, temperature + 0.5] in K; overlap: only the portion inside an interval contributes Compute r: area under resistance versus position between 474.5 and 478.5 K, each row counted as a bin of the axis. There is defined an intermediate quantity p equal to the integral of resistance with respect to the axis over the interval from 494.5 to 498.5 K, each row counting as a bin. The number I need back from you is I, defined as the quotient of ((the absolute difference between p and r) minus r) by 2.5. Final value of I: -116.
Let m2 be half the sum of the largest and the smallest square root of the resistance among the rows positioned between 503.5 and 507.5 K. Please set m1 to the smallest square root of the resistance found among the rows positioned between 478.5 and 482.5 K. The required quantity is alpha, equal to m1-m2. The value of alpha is -0.2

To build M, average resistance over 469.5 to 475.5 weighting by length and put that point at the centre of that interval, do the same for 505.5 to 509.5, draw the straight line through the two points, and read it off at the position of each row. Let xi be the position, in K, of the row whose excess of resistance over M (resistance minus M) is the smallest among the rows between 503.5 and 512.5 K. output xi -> 504.0 K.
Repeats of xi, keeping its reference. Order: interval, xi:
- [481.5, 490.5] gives 490.0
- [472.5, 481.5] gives 477.0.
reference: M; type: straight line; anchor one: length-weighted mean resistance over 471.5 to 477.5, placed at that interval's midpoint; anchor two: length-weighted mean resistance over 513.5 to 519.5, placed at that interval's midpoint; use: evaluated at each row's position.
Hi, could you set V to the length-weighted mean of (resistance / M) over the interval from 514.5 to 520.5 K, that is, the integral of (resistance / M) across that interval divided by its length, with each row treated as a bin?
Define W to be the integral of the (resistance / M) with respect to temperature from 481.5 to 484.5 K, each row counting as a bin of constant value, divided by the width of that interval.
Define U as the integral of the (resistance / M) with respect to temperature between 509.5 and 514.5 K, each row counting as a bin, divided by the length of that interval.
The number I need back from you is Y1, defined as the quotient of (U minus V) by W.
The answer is 0.04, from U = 1.03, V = 1.00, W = 1.06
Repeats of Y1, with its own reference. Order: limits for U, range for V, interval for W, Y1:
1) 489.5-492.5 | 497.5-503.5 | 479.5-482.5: -0.05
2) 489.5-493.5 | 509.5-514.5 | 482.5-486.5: -0.07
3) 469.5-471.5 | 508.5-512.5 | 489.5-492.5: -0.09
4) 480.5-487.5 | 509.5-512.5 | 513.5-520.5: 0.01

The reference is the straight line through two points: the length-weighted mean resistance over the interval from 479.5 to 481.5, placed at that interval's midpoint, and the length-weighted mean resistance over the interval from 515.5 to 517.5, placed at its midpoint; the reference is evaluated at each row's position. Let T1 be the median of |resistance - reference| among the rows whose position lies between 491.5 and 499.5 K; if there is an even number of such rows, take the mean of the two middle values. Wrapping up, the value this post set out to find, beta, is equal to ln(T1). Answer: 1.5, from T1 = 4.7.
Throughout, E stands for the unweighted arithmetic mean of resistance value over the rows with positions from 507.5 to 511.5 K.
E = 80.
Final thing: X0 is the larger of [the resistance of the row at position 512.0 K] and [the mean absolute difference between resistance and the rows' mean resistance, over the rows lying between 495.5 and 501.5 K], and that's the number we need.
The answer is 81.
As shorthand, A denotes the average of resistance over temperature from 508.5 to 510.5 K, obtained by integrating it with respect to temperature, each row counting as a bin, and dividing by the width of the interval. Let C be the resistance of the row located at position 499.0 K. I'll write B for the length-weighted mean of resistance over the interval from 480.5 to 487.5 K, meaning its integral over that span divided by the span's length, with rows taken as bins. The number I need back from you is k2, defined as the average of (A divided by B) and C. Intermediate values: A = 79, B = 77.3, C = 78.09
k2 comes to 39.6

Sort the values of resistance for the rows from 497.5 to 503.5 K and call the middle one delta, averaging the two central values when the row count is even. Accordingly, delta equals 78.0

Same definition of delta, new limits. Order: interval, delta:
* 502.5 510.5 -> 77.7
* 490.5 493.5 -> 72.8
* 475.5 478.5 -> 73.6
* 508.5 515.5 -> 79.5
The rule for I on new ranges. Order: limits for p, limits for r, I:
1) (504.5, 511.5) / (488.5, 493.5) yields -68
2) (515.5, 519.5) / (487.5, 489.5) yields 9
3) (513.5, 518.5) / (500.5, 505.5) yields -154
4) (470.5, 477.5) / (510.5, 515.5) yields -120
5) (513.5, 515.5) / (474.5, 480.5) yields -63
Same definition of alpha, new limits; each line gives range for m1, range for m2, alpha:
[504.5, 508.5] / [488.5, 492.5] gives 0.2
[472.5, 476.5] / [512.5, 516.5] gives -0.4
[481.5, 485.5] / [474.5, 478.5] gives 0.2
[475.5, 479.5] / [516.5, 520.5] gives -0.3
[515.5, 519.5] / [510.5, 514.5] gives -0.2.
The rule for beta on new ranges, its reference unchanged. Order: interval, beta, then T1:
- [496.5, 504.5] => 0.7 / 2.0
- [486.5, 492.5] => 1.5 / 4.4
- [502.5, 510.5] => 0.4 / 1.4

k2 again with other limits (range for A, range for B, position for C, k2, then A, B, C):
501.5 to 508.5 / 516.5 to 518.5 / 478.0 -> 37.3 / 78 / 76.7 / 73.56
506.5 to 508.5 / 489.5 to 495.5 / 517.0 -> 39.1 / 79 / 72.2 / 77.02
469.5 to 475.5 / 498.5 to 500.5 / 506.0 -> 38.7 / 71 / 78.0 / 76.46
